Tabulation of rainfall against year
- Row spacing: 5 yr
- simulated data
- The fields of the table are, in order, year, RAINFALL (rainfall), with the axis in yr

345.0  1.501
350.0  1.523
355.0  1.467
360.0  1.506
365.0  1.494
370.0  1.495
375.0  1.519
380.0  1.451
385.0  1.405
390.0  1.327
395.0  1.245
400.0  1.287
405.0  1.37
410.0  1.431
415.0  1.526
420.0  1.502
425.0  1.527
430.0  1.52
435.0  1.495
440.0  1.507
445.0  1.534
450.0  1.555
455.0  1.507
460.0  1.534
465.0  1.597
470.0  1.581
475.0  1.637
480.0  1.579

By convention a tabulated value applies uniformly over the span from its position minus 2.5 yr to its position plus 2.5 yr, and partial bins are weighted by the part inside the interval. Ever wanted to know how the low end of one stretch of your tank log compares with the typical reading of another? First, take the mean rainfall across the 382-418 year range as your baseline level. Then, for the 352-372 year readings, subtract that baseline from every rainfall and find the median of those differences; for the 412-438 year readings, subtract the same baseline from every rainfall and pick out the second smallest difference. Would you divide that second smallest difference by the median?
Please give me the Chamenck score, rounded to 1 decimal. 1.1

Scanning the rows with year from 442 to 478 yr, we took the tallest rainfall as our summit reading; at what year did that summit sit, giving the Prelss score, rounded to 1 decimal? 475.0 yr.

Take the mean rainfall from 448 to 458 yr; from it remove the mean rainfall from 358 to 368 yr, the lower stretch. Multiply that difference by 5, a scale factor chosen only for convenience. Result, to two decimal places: 0.15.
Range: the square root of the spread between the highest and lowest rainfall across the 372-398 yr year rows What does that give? 0.52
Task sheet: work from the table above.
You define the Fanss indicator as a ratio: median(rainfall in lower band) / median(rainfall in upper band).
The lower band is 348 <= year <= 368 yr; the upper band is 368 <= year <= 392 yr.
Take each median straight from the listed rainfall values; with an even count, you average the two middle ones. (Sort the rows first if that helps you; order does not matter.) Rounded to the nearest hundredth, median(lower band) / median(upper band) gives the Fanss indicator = 1.03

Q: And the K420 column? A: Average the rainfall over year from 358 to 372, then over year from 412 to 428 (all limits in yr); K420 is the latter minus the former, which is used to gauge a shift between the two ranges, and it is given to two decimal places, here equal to 0.02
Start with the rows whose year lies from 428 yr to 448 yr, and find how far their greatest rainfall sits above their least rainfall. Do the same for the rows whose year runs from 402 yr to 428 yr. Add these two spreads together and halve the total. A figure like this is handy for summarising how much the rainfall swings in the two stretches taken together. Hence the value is 0.10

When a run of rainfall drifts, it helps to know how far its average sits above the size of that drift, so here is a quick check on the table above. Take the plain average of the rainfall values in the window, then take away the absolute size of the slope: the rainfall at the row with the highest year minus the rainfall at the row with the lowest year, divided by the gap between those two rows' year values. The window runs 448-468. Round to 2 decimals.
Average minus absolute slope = 1.55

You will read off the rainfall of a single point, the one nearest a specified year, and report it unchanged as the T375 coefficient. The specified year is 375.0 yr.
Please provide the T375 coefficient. 1.519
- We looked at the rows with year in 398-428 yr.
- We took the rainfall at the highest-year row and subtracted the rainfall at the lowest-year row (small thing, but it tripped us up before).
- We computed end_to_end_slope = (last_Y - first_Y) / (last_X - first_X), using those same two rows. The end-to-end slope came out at 0.010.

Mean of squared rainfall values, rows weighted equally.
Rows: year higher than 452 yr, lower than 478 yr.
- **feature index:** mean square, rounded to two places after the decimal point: 2.47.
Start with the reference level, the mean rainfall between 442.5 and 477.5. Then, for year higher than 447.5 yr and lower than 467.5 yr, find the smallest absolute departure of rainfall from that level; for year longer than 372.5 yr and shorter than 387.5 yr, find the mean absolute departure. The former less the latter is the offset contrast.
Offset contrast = -0.10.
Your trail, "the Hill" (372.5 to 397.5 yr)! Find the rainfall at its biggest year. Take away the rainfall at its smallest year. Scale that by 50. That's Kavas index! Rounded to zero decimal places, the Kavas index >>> -14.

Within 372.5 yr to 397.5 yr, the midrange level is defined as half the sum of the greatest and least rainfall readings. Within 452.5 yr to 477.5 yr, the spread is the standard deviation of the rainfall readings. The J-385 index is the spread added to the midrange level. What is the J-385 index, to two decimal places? 1.43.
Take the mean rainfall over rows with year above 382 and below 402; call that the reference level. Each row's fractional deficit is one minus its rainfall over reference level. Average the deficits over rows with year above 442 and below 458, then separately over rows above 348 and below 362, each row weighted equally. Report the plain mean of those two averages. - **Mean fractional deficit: -0.15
